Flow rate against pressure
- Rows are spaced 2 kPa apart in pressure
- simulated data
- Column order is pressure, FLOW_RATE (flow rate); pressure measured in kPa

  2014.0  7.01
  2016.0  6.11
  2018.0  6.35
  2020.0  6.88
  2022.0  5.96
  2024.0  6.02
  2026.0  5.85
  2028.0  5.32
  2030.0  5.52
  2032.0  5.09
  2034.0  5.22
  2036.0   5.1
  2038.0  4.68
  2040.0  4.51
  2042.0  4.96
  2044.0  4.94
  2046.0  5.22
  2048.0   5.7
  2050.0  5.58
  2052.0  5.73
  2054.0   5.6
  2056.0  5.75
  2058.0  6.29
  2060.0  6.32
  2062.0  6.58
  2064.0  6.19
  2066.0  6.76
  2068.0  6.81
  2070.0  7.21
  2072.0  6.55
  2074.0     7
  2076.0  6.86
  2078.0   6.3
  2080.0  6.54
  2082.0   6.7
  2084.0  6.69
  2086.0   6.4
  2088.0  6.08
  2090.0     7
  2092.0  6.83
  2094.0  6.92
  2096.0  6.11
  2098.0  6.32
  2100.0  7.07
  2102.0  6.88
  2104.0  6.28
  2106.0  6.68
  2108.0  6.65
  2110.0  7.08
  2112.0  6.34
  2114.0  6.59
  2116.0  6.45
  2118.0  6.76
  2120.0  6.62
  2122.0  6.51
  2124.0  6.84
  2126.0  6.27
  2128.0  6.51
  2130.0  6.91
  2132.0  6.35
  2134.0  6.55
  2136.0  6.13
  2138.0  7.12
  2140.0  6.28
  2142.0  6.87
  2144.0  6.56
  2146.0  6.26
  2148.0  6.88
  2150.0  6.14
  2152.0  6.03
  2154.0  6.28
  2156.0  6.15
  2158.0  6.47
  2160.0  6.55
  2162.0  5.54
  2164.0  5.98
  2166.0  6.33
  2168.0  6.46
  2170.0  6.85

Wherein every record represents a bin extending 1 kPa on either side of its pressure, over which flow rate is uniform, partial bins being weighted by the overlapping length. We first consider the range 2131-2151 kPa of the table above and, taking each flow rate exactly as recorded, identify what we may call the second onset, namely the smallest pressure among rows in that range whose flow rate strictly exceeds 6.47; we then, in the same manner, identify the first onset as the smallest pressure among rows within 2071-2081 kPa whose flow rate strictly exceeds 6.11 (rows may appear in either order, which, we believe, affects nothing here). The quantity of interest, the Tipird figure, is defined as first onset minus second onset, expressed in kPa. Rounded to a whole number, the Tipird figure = -62 kPa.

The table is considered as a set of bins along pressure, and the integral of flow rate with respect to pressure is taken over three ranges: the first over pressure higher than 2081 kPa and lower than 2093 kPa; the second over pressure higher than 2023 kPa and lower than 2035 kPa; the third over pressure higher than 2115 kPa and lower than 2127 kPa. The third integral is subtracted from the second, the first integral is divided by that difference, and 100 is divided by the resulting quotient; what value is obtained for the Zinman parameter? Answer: -16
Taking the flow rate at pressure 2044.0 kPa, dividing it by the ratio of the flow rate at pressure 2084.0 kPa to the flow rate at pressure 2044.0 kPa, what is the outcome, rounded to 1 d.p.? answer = 3.6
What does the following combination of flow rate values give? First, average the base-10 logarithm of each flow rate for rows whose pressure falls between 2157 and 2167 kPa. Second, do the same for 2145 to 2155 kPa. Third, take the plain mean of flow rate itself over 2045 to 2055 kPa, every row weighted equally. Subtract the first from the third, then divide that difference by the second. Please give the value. 6.0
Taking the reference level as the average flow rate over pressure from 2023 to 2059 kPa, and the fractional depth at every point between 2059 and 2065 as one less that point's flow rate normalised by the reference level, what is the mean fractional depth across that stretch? -0.180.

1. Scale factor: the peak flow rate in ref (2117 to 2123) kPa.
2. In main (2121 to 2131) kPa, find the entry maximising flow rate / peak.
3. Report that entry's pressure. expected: 2130.0 kPa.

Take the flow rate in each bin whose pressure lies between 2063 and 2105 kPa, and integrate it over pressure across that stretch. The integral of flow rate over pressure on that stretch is 279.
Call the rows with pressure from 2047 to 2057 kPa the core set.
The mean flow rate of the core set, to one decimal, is 5.7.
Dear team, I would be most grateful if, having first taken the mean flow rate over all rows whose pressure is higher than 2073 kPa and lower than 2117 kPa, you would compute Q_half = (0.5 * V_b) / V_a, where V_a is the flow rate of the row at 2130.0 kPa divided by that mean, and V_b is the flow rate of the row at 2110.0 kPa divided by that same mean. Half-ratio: 0.512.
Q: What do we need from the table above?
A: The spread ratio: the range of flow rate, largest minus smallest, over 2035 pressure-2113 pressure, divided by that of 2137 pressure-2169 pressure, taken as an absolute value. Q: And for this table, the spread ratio 1.7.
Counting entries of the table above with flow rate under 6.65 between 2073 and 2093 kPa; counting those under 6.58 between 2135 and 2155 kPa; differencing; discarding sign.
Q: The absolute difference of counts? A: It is 3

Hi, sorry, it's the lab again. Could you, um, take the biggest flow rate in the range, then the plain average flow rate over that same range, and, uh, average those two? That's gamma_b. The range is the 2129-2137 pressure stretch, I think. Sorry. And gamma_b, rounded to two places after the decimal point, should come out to 6.70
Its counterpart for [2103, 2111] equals 6.88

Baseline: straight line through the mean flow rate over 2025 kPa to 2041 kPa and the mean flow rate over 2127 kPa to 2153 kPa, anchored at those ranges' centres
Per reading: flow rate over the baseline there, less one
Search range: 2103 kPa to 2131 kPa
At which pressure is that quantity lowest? 2126.0 kPa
